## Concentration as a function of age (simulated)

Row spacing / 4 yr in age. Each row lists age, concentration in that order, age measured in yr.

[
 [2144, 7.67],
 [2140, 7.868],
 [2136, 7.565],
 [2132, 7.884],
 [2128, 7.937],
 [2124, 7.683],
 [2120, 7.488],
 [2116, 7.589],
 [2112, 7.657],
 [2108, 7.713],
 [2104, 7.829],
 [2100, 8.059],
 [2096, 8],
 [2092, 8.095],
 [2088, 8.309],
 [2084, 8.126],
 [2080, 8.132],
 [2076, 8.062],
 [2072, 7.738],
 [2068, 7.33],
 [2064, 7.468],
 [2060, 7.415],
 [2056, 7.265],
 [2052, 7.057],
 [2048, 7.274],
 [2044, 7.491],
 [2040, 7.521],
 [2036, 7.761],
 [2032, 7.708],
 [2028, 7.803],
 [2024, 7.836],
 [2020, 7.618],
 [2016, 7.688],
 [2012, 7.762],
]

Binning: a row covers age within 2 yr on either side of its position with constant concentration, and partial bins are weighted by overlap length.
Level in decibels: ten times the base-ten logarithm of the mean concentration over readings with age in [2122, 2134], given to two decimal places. 8.94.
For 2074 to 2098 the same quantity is 9.10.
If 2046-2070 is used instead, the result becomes 8.63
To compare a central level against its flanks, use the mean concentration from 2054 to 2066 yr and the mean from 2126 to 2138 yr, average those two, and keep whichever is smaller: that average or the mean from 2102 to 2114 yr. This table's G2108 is 7.59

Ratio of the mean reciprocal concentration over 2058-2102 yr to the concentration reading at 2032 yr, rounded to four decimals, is 0.0165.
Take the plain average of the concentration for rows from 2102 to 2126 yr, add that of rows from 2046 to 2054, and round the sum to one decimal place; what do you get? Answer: 14.8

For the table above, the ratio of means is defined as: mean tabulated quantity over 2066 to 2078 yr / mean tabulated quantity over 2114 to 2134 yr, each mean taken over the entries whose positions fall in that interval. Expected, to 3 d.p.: 0.999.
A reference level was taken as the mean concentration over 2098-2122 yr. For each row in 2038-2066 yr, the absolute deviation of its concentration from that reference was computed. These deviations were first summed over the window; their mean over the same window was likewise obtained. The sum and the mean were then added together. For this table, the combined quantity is 2.93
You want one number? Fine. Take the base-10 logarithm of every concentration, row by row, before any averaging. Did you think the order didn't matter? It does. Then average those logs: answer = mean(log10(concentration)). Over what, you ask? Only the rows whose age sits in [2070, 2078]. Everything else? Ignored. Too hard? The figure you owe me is 0.898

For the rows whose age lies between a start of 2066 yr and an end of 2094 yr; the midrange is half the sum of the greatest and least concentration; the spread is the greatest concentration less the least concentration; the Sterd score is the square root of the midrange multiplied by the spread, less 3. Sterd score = -0.23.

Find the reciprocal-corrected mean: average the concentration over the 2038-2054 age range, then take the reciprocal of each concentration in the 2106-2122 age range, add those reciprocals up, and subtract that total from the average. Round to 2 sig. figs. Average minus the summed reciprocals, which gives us 6.8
